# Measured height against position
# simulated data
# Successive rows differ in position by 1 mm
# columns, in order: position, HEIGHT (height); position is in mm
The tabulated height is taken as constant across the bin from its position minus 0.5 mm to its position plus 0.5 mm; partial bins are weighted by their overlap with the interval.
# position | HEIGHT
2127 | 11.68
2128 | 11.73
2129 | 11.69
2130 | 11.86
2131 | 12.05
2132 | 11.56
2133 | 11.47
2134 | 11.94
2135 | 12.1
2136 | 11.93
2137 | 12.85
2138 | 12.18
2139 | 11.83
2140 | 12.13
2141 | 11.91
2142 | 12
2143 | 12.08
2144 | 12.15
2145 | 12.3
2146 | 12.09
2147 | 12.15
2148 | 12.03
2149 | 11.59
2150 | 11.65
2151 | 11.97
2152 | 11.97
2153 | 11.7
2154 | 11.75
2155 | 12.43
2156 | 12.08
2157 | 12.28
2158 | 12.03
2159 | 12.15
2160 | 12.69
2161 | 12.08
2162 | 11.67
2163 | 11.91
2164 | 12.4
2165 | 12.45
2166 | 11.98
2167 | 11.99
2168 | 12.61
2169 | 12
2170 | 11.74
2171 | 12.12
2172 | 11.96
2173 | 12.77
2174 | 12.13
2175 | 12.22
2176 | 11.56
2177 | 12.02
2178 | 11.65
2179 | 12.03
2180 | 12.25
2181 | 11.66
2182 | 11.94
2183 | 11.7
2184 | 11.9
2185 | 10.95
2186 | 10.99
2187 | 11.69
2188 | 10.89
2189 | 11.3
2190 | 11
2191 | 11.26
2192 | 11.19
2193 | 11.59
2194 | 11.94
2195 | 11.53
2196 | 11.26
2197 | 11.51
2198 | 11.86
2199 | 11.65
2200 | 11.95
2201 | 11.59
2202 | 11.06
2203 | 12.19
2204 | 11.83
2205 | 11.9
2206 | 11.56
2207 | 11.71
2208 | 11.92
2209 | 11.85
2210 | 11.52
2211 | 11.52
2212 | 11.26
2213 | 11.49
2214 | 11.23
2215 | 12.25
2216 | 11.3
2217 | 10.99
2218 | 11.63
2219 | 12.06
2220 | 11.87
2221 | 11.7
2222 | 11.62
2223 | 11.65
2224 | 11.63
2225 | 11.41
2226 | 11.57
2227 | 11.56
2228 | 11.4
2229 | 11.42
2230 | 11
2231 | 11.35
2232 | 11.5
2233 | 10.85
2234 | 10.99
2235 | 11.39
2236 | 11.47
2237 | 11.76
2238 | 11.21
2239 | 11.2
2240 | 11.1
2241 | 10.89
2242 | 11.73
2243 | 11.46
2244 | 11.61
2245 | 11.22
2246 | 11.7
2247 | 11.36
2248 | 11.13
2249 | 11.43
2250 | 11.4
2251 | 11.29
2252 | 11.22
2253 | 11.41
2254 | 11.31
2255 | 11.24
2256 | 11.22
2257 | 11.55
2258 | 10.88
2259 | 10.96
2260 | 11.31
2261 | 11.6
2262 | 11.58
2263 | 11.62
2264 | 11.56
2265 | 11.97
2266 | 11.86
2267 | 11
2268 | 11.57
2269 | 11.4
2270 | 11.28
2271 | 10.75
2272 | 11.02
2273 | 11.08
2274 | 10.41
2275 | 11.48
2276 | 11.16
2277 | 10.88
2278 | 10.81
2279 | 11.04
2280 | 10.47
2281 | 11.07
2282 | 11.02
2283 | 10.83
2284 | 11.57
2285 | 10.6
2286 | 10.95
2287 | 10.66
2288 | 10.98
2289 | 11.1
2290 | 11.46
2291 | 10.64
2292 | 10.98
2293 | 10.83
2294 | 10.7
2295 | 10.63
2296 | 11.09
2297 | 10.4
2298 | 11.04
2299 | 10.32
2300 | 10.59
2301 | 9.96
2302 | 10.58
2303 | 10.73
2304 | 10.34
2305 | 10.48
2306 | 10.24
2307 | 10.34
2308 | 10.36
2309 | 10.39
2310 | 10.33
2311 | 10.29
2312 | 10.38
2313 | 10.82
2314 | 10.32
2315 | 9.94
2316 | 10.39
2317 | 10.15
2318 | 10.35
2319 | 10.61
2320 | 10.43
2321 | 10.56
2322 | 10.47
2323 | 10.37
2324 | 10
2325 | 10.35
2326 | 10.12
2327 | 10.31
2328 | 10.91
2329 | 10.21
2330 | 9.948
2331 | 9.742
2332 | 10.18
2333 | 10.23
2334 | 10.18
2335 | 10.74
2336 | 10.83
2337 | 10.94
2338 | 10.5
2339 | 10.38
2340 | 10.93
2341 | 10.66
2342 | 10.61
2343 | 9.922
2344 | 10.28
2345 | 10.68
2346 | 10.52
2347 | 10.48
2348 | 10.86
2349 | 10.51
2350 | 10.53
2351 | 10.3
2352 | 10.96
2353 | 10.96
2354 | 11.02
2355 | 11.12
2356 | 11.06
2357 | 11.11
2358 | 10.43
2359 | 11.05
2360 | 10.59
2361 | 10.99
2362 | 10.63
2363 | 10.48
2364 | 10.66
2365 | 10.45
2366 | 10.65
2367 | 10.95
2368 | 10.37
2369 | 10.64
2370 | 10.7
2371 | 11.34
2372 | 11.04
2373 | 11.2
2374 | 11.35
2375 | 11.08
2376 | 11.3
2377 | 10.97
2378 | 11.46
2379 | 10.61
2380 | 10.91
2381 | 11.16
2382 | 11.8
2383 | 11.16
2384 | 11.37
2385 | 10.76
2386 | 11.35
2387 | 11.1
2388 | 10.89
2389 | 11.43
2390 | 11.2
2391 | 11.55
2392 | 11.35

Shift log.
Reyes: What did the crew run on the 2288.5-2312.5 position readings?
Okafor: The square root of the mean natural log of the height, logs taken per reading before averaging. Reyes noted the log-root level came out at 1.54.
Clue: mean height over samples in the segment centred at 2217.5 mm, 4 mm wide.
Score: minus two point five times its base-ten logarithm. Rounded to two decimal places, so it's -2.65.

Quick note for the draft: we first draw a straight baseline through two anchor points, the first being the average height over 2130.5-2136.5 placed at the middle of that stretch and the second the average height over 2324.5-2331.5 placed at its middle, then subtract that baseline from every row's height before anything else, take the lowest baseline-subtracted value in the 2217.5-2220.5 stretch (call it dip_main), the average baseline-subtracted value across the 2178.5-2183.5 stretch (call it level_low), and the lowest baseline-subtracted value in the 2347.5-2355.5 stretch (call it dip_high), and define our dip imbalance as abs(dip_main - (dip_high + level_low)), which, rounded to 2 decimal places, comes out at 0.24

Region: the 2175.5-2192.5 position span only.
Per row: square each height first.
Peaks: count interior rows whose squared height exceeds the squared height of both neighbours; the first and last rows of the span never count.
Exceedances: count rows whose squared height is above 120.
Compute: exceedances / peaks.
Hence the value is 2.1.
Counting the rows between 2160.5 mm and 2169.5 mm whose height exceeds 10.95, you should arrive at 9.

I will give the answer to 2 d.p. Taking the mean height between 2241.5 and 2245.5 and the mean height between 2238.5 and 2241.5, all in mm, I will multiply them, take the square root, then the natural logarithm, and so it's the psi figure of 2.42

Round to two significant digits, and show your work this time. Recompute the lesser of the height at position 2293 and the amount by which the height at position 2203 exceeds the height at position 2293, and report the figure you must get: 1.4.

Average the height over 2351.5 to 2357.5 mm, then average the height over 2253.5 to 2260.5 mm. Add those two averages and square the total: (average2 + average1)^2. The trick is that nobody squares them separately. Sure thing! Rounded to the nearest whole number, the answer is 495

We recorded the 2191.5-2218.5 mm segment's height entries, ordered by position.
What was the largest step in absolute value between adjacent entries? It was 1.1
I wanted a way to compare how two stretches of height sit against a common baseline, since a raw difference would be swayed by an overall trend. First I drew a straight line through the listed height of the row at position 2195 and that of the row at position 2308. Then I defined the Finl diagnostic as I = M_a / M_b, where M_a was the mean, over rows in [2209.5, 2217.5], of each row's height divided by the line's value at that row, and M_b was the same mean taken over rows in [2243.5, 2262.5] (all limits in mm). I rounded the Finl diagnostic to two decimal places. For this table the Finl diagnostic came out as 0.97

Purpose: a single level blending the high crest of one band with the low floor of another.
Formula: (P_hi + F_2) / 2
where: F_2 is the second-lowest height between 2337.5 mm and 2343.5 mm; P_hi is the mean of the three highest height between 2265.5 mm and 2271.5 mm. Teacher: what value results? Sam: 11.0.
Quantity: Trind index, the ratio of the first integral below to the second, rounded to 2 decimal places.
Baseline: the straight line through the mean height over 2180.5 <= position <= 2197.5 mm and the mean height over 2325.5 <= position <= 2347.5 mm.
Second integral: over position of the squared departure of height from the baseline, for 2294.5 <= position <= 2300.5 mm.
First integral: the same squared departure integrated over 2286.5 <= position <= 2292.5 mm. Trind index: 1.54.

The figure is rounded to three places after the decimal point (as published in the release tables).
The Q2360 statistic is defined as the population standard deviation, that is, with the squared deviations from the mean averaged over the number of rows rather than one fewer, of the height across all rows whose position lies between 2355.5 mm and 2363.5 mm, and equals 0.268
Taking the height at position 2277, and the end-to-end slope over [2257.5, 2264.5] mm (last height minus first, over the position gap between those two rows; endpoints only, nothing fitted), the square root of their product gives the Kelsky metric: 1.1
